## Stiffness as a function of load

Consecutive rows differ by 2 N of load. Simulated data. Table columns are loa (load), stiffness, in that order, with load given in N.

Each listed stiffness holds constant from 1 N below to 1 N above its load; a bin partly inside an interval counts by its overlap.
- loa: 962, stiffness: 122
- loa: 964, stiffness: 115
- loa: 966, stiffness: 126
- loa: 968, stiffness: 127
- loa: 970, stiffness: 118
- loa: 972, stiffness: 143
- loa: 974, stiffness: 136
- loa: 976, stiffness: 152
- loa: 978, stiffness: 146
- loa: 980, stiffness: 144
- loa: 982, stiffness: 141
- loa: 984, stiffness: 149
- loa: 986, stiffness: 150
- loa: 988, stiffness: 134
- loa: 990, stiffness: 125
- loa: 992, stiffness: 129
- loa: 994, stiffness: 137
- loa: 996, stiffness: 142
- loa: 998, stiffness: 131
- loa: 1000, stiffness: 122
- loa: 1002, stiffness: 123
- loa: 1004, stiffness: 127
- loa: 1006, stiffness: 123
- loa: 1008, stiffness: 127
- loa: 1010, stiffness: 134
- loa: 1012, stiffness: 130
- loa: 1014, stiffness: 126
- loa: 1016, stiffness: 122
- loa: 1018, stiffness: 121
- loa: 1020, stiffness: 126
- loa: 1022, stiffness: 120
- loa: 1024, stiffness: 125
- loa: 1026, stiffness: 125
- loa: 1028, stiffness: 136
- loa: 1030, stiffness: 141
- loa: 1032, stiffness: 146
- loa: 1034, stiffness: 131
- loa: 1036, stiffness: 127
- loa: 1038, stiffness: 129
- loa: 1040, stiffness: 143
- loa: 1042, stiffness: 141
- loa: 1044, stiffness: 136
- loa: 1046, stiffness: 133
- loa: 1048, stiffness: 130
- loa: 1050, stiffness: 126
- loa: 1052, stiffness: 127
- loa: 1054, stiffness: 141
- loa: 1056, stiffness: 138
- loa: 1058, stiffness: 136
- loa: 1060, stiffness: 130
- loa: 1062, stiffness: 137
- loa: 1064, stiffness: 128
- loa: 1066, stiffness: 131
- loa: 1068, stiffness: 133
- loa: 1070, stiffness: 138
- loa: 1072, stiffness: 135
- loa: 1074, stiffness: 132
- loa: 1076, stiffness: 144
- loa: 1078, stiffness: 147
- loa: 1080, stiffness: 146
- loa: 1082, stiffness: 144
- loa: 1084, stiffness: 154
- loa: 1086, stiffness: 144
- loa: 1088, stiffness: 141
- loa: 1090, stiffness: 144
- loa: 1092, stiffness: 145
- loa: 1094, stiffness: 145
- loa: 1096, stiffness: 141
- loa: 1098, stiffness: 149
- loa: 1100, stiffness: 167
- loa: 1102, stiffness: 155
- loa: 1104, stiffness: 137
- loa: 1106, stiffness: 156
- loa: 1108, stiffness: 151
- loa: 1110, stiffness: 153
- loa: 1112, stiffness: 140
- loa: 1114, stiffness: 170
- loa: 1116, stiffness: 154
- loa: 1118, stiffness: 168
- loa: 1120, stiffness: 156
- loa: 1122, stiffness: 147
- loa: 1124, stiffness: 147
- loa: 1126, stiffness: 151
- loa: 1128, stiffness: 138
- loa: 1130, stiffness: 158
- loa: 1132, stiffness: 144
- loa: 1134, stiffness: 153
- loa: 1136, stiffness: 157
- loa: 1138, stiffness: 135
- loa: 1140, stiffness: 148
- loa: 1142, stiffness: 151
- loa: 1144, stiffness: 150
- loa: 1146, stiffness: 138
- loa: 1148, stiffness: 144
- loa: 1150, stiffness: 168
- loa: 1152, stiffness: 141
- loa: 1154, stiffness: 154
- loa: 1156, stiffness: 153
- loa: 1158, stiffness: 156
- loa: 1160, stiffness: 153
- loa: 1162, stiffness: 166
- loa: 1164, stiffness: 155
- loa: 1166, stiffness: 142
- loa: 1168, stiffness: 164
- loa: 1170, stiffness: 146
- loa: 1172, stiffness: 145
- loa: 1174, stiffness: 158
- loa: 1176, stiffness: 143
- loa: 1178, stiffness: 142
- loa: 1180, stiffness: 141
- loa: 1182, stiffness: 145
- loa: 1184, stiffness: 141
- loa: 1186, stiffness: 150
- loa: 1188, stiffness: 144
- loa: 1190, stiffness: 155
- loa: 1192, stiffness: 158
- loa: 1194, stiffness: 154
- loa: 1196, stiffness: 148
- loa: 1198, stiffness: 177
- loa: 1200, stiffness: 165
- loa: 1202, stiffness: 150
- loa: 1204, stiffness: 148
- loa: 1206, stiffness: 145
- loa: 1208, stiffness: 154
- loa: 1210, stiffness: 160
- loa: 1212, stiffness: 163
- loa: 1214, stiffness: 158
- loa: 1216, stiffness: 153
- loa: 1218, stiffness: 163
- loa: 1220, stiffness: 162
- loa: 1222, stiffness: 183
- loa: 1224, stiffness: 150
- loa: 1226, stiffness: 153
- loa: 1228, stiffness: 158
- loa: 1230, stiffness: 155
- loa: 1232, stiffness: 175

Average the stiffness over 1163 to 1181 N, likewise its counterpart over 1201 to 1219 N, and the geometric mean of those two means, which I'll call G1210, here 152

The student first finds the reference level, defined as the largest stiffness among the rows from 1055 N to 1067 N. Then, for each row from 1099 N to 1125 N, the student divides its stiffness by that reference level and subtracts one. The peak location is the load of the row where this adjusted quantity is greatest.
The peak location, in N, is 1114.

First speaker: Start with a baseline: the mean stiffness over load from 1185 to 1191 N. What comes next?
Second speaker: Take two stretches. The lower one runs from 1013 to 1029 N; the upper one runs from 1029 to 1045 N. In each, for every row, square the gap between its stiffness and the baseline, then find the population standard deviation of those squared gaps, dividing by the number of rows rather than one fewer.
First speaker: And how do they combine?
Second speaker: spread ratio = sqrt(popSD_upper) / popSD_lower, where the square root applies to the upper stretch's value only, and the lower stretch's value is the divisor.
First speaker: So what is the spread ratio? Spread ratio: 0.07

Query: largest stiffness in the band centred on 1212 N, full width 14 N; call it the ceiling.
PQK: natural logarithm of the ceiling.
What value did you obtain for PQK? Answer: 5.09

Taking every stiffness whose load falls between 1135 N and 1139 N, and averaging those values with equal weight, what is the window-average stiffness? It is 146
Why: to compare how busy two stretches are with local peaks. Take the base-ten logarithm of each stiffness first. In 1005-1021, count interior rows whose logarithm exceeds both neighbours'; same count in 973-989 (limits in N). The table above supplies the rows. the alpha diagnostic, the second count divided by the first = 2.0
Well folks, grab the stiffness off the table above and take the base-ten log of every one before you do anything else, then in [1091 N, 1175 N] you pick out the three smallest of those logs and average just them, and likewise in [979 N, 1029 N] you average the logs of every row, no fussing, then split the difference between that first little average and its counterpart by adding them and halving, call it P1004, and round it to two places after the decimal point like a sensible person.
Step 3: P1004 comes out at 2.13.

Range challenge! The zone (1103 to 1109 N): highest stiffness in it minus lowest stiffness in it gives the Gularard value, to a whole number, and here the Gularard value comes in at 19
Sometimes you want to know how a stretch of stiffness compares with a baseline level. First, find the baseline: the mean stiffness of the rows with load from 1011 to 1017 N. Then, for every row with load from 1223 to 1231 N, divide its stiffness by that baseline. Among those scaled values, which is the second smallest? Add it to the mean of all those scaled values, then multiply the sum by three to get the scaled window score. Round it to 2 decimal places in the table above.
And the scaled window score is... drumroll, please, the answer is 7.31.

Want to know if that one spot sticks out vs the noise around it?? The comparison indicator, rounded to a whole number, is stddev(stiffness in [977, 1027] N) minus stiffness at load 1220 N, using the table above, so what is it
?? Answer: -153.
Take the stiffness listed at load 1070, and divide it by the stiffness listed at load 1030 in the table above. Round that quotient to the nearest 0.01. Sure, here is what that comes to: 0.98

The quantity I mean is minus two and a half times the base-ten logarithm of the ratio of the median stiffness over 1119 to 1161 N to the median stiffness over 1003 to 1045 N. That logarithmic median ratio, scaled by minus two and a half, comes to -0.19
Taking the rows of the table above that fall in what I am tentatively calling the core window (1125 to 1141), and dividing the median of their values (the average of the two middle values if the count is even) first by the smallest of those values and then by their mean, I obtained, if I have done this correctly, 0.0075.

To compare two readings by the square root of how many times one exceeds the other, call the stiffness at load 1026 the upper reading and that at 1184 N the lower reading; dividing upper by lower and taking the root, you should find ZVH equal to 0.94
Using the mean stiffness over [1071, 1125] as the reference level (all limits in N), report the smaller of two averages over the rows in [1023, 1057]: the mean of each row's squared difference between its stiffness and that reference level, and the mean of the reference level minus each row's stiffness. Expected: 14.8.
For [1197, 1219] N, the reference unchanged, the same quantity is -9.2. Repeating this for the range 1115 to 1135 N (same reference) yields -3.0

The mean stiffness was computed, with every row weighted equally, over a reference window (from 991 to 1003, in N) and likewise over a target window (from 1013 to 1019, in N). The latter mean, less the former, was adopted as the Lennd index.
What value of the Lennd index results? -8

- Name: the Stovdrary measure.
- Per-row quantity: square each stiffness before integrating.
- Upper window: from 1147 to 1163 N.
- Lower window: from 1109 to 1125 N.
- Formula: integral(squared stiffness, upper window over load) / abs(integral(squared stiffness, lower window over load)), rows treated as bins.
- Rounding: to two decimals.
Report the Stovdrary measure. 1.00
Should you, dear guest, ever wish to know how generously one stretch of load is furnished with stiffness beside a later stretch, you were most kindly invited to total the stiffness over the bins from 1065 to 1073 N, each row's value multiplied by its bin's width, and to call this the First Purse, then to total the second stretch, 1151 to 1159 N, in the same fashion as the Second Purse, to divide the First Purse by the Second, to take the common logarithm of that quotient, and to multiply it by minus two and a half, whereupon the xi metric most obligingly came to 0.13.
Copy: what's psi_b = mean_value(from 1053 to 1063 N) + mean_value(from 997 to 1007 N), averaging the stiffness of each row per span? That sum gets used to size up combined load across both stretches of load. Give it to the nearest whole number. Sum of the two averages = 262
